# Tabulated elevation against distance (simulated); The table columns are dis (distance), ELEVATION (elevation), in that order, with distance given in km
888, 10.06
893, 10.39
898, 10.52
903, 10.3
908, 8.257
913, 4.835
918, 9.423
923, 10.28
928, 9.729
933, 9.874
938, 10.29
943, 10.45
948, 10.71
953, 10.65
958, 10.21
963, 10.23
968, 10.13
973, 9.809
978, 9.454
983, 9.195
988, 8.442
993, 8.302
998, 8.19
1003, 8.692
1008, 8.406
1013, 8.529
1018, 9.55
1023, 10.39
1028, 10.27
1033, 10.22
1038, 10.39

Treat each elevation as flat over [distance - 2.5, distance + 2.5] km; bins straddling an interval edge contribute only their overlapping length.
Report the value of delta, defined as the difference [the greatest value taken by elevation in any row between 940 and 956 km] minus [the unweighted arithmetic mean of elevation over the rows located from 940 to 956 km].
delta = 0.1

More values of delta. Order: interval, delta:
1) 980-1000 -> 0.7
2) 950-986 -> 0.7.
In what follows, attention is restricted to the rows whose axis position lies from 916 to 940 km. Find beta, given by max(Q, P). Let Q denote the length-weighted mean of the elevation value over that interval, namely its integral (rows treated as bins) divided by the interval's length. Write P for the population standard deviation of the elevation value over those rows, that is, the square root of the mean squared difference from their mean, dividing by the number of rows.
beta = 9.9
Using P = 0.33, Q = 9.9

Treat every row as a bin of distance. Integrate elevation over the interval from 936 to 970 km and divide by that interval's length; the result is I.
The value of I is 10.4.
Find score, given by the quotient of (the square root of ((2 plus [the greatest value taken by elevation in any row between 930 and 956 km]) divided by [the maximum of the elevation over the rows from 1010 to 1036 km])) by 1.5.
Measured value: 0.737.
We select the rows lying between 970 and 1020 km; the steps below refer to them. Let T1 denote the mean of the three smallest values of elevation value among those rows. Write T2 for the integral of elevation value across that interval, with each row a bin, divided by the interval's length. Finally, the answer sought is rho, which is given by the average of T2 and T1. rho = 8.6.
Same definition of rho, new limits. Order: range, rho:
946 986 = 9.8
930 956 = 10.3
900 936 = 8.3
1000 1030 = 8.9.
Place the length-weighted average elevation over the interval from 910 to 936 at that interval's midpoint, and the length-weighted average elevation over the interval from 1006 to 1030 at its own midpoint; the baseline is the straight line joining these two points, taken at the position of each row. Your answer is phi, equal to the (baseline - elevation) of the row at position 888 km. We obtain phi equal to -1.4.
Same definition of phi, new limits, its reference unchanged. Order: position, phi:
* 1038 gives -0.8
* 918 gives -0.6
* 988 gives 0.8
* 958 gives -1.1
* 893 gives -1.7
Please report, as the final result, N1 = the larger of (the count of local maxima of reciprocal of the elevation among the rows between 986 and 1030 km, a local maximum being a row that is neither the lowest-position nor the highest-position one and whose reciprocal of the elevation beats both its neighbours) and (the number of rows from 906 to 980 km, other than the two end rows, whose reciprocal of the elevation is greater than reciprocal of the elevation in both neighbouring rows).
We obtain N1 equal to 3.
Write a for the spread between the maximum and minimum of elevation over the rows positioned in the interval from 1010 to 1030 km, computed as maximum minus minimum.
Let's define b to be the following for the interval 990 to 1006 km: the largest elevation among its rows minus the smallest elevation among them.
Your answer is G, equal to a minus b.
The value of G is 1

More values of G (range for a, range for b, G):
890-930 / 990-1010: 5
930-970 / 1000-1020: 0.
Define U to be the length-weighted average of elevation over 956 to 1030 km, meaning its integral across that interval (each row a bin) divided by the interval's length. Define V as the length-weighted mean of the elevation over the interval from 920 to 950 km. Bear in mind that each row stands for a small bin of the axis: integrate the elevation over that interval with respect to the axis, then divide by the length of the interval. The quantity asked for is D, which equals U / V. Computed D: 0.91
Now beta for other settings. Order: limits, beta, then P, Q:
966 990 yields 9.4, 0.58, 9.4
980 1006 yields 8.6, 0.36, 8.6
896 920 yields 8.6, 2.07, 8.6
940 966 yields 10.4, 0.21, 10.4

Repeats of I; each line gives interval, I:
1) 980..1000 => 8.6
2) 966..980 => 9.8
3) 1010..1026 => 9.5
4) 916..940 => 9.9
